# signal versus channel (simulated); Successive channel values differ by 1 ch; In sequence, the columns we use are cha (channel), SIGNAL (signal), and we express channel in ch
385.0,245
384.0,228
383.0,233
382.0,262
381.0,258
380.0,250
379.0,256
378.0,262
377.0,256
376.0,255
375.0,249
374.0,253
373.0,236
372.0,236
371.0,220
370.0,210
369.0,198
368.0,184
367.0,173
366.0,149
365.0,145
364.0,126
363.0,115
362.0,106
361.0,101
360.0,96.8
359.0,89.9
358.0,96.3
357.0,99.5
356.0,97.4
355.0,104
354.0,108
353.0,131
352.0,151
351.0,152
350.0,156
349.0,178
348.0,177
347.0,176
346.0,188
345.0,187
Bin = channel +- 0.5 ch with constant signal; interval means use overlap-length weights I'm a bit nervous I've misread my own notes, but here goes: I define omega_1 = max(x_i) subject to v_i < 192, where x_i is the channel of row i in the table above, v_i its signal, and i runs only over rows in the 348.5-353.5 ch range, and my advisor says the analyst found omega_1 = 353.0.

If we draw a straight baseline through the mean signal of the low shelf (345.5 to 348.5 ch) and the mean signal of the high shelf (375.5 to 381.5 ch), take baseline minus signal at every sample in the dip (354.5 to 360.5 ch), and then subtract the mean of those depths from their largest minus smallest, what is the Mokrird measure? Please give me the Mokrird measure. -85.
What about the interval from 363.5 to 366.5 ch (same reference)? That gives -65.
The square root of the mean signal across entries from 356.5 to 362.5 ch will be 9.9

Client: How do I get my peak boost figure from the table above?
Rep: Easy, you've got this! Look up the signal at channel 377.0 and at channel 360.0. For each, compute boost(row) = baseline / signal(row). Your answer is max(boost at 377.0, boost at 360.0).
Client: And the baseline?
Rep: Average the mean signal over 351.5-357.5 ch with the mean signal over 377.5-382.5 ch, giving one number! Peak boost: 1.93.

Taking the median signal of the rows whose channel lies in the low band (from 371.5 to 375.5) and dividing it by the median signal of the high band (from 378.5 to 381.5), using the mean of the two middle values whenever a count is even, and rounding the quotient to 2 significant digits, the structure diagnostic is 0.95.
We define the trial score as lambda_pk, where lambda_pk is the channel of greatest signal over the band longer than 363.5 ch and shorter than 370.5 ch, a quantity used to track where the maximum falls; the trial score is 370.0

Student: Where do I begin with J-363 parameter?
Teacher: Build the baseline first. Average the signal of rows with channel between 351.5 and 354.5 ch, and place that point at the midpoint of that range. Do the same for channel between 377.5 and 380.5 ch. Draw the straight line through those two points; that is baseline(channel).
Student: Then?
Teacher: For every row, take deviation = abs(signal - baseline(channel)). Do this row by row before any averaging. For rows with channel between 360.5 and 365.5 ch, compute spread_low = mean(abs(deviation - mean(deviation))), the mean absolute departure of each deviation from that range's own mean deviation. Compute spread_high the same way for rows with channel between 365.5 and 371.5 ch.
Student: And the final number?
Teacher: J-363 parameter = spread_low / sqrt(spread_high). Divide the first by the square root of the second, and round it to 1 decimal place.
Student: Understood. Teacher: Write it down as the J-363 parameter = 2.2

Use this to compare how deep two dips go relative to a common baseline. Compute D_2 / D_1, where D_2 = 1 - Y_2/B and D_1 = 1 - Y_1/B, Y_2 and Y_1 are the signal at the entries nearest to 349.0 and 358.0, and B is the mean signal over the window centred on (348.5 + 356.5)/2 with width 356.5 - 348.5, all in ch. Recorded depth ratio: -1.1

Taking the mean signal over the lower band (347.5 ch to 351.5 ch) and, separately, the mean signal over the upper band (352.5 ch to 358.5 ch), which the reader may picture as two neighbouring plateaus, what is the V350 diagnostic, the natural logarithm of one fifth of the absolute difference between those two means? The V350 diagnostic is 2.48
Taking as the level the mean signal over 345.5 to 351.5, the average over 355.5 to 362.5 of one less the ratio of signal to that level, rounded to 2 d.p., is 0.43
